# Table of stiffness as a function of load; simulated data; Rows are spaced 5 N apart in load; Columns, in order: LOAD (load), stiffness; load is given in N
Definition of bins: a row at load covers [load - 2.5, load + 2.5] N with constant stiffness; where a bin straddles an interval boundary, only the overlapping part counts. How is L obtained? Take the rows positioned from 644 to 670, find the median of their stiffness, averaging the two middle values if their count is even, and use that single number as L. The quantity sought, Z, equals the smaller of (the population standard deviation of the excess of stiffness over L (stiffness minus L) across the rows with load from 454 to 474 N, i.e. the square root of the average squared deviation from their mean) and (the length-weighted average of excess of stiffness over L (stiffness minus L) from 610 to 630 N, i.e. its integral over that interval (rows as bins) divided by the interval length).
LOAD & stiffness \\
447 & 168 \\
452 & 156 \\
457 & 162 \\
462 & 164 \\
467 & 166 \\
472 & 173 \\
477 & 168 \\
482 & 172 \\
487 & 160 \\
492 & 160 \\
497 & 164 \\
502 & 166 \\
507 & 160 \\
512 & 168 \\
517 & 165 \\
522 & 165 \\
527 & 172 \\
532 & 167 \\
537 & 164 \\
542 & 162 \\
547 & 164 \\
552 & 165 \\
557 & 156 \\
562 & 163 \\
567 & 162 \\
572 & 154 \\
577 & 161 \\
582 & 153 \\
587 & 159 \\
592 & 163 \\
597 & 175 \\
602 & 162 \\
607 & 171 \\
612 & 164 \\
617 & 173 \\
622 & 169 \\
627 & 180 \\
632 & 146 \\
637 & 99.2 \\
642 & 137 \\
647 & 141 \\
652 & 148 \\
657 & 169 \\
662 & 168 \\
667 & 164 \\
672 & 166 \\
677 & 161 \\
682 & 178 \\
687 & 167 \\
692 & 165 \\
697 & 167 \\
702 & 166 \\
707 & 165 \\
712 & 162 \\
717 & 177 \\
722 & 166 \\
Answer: 4.1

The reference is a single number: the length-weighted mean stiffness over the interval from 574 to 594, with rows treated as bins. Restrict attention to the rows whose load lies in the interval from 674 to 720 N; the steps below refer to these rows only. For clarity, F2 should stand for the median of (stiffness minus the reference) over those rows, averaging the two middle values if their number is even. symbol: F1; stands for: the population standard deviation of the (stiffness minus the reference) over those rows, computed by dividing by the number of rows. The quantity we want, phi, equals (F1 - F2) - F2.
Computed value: -9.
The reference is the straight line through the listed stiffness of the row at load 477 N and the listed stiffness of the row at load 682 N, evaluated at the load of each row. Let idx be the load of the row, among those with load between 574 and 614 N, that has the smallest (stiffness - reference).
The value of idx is 582 N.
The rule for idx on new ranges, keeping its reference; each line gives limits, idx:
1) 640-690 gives 642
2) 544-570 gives 557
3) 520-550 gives 542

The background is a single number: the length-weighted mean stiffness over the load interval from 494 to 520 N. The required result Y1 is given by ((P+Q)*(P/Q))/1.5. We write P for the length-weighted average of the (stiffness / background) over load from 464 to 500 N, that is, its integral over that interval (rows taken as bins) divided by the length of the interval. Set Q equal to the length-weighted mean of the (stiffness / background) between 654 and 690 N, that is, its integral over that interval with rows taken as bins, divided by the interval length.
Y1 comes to 1.34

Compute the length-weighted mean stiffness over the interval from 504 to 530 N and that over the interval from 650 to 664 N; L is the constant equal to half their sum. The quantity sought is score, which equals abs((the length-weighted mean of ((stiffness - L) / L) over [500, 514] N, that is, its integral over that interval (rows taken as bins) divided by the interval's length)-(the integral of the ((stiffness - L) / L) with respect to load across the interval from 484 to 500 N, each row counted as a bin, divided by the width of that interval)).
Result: 0.016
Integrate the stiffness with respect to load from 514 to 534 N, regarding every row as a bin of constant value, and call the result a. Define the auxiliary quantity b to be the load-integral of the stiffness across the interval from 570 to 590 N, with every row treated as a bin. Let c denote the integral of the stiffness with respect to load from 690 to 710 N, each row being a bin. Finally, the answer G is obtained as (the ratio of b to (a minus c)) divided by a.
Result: 0.029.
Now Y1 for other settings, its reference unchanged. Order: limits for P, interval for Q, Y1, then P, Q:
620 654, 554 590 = 1.13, 0.88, 0.96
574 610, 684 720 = 1.31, 0.99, 1.02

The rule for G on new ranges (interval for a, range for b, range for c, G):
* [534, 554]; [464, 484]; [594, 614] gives -0.012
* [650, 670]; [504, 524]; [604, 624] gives -0.008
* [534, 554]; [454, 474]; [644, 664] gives 0.006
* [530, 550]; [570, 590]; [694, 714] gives -0.055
